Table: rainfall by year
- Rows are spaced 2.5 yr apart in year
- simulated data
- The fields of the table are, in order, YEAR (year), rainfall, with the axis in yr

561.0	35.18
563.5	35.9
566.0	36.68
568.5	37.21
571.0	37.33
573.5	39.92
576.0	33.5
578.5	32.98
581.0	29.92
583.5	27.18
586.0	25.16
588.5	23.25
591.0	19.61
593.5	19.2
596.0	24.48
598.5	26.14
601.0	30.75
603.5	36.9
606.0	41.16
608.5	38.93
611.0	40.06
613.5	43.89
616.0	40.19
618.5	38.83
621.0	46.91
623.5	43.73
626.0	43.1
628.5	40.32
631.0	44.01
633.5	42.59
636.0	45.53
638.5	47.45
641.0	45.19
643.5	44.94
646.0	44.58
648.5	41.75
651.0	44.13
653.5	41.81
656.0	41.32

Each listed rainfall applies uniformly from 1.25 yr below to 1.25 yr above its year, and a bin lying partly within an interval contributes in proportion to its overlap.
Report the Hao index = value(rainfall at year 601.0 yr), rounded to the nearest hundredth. 30.75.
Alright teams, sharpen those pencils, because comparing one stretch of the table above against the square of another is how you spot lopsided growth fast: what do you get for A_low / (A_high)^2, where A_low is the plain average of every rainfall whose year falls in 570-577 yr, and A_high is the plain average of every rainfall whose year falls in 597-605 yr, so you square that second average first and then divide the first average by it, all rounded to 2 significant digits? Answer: 0.038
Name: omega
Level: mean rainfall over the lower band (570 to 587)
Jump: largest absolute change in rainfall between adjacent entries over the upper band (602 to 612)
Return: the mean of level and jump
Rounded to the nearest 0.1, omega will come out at 18.3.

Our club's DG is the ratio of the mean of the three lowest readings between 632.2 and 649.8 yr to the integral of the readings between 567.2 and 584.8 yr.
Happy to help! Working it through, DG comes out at 0.072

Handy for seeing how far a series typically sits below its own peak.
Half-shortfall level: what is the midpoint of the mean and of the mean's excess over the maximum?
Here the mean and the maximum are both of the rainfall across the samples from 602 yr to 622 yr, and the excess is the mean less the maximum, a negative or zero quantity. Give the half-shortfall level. 17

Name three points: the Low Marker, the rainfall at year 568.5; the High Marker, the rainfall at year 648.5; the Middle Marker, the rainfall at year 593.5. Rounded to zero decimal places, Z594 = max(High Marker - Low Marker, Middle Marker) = 19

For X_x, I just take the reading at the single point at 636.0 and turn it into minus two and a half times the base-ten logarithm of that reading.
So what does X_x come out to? -4.15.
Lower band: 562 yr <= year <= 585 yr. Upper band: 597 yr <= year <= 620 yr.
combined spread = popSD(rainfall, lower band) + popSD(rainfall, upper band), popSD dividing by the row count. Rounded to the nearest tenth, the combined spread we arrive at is 9.0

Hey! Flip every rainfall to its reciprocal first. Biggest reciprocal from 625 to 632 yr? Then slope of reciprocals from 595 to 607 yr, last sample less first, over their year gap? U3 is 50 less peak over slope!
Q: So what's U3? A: 65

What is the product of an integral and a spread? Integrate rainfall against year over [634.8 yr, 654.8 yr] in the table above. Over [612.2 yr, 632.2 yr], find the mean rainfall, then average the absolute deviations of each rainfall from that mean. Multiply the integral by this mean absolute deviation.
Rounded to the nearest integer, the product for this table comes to 1894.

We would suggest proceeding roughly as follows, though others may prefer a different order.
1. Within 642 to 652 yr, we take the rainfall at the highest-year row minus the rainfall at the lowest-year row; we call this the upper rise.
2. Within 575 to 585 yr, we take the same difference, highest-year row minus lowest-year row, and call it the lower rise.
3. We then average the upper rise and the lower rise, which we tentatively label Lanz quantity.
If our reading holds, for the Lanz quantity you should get -3.6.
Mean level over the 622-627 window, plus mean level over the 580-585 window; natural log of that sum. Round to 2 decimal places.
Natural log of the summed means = 4.28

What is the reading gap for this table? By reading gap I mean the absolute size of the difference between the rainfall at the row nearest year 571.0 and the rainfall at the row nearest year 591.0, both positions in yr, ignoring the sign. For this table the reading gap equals 18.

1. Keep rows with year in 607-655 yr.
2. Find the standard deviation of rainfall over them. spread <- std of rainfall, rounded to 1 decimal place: 2.5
